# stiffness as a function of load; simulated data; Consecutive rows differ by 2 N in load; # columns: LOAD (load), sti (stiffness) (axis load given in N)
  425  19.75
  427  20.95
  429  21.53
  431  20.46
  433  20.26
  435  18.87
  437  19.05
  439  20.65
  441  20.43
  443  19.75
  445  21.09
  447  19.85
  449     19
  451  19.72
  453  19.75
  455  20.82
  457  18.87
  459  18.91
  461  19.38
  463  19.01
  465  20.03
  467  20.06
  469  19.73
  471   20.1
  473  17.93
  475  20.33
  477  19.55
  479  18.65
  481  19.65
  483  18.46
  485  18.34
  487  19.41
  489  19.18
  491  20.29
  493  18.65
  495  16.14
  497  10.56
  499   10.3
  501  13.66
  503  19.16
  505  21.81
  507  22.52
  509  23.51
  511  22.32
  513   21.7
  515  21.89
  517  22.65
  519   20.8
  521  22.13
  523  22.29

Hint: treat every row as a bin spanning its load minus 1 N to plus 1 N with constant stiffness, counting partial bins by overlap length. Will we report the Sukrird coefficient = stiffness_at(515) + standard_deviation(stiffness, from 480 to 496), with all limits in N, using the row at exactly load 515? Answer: 23.1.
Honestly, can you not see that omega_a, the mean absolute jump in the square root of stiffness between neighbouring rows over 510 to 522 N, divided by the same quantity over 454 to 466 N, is 1.2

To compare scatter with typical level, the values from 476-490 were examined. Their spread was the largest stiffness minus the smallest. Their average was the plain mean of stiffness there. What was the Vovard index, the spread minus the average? -17.7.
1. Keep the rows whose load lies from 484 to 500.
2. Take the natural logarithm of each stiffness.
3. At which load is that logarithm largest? 491 N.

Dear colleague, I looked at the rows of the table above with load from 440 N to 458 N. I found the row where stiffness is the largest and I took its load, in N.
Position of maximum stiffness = 445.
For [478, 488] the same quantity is 481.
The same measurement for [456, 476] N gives 475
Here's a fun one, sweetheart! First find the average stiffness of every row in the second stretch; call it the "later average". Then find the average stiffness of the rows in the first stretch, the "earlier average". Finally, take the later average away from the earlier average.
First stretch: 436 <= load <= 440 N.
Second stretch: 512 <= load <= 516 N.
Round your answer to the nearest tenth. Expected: -1.9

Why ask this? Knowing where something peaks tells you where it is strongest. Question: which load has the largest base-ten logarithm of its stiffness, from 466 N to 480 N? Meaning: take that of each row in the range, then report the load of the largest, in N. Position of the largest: 475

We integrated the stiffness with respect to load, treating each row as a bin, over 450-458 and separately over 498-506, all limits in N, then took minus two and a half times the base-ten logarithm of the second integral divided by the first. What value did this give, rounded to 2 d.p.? 0.22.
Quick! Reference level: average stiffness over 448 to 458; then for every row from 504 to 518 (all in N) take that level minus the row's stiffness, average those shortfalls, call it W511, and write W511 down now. -2.7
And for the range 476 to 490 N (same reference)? 0.6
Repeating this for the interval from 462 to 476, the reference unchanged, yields 0.0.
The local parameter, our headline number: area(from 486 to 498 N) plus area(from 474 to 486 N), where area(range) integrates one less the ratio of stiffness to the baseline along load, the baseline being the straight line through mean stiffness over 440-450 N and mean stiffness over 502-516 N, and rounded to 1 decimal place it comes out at 3.3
